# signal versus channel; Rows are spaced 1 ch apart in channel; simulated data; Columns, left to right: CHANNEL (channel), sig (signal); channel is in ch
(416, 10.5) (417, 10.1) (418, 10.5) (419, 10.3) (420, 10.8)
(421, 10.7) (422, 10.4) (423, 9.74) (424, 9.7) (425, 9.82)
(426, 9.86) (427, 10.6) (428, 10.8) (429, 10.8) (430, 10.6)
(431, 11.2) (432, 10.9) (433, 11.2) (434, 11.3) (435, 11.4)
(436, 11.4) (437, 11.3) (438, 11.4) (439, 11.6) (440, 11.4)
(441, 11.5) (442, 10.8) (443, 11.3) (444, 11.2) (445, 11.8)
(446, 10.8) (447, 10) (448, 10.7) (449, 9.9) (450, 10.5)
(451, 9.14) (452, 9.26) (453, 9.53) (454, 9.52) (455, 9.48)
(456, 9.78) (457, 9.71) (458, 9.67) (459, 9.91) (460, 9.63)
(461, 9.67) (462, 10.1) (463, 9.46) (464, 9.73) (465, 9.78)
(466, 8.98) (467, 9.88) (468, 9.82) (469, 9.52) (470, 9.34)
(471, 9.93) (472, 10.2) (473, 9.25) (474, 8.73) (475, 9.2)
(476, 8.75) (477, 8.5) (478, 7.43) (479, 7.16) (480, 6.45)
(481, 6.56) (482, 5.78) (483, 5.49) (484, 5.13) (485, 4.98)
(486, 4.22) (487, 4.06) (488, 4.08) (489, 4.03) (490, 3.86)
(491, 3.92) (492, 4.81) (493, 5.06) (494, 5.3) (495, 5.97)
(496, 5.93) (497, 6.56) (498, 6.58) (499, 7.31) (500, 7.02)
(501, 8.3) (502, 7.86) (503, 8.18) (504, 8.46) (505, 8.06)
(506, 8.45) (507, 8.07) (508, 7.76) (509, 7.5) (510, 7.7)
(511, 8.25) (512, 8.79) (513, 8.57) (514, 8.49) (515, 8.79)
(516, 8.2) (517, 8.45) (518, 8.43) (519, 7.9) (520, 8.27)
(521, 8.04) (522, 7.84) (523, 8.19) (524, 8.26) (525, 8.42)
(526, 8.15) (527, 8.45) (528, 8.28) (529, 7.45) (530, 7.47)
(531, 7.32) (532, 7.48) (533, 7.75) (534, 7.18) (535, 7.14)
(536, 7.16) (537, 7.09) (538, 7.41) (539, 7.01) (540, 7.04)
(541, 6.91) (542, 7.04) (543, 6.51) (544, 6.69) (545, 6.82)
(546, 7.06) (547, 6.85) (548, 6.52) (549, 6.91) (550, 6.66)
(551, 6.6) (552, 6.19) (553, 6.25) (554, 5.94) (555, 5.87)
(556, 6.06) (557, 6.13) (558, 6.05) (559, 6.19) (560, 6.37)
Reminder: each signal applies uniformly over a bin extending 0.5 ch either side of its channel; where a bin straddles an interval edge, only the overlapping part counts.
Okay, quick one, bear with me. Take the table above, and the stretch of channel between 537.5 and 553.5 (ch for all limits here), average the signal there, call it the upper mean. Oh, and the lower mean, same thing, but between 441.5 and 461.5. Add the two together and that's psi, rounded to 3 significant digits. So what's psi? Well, 16.9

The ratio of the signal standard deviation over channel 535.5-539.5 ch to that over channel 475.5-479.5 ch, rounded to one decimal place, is 0.2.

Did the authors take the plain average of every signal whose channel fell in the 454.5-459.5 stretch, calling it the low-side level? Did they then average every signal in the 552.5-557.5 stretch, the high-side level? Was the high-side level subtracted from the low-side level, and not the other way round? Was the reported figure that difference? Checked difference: 4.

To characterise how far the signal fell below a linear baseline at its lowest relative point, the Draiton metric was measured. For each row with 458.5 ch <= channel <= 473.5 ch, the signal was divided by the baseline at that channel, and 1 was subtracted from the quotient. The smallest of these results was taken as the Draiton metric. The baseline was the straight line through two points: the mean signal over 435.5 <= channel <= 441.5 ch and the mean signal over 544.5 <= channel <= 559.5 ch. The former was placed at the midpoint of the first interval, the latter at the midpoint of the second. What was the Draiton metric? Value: -0.12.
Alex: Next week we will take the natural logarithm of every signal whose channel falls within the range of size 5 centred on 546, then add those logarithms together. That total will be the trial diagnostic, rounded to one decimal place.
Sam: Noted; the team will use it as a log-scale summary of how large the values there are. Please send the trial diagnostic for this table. 9.6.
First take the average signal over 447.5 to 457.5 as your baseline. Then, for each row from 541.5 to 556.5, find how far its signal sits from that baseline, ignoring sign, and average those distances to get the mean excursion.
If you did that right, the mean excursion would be 3.2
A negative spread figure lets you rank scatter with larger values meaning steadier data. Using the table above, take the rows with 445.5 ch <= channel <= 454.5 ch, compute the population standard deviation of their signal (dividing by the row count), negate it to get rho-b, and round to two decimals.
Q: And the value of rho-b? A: -0.59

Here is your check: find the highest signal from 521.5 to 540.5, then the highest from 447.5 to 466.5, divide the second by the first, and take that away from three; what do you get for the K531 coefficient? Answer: 1.73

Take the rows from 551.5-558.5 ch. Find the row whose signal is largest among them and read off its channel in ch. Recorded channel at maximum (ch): 553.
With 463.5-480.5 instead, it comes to 472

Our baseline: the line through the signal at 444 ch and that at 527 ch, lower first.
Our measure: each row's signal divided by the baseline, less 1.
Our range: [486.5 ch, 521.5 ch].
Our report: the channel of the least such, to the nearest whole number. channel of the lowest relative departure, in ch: 490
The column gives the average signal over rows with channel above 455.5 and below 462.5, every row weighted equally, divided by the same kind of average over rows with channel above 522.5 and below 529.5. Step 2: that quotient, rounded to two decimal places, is 1.20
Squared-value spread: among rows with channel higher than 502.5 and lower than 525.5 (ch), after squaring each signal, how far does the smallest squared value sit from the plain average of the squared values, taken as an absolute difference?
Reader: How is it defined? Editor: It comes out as 11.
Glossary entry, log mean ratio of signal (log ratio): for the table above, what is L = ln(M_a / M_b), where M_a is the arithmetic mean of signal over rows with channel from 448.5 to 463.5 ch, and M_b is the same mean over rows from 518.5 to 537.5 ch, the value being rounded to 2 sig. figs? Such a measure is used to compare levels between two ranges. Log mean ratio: 0.22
